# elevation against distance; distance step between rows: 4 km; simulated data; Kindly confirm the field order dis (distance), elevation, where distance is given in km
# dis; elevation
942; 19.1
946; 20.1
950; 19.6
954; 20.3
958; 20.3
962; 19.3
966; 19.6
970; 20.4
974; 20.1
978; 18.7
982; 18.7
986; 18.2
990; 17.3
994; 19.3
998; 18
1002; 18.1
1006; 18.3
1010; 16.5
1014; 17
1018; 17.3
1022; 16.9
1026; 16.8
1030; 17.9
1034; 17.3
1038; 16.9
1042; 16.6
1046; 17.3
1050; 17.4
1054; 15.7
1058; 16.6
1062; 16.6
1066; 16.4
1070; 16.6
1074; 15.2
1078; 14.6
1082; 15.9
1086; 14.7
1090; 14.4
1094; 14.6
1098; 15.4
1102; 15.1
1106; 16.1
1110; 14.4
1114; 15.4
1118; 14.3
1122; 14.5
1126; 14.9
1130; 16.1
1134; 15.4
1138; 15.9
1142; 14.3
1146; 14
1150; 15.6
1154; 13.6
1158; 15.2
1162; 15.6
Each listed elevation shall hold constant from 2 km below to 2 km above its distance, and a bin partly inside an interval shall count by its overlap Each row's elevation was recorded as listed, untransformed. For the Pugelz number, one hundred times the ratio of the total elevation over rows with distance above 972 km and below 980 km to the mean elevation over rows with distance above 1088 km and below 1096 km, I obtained 268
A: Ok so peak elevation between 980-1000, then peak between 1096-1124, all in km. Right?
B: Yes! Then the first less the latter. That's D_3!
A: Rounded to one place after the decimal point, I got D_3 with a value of 3.2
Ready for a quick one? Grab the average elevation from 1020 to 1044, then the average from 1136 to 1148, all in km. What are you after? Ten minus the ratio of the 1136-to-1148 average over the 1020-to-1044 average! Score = 9.14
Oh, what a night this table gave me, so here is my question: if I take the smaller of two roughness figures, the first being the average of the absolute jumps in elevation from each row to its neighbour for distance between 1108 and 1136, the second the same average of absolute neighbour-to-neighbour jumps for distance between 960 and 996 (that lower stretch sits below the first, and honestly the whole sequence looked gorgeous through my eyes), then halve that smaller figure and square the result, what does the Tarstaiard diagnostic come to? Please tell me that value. 0.147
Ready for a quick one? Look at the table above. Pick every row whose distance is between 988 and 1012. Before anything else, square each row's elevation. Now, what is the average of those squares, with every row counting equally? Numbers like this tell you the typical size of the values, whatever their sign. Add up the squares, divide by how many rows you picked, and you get 322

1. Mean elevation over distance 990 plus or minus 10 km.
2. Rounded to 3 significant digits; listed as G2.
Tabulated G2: 18.3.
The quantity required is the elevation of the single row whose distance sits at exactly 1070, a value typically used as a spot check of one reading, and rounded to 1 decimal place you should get 16.6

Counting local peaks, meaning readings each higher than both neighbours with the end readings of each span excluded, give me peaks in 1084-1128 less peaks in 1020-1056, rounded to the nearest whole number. 1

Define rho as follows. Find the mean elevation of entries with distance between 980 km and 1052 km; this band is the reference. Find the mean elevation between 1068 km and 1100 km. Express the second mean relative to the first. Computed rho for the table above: 0.865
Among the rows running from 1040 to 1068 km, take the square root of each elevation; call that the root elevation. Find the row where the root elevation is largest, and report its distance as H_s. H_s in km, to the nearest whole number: 1050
